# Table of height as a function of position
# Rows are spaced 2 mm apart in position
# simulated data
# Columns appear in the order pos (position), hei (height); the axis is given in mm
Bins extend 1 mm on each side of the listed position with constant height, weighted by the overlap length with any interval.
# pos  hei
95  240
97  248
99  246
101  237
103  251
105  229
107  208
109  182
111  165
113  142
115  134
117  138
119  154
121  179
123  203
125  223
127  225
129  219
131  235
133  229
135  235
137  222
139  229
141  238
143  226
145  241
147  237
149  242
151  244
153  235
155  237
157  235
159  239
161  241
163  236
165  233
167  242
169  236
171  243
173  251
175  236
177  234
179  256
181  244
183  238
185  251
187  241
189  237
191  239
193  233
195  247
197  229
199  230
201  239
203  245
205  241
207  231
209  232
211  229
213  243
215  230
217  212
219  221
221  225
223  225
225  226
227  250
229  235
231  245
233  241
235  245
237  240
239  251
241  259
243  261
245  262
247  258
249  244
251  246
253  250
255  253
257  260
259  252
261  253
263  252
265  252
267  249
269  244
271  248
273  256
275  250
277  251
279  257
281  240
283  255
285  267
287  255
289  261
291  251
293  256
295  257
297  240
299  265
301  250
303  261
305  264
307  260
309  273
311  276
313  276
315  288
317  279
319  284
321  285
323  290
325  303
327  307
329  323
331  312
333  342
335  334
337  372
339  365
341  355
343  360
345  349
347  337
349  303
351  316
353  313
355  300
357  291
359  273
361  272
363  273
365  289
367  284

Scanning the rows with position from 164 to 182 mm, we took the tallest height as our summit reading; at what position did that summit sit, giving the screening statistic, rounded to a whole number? 179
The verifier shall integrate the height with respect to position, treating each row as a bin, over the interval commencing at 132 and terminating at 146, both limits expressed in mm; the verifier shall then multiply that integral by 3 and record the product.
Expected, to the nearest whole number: 9720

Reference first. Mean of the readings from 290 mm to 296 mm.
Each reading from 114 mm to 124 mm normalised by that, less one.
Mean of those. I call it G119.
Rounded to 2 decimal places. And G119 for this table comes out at -0.37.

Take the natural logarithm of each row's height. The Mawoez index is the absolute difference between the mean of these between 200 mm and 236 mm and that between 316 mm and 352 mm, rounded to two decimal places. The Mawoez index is 0.32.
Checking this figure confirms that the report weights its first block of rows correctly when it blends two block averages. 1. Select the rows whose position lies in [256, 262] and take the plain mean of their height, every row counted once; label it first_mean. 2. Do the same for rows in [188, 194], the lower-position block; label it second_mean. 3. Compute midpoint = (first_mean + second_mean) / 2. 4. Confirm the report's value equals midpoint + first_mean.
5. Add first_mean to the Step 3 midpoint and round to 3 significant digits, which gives 501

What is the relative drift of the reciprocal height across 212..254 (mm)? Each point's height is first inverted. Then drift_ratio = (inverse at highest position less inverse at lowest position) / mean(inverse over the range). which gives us -0.028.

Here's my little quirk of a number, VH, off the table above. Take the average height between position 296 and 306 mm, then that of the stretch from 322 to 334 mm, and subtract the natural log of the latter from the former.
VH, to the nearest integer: 250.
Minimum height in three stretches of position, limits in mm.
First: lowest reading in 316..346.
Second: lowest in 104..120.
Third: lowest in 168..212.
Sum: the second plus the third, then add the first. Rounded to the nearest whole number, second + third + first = 642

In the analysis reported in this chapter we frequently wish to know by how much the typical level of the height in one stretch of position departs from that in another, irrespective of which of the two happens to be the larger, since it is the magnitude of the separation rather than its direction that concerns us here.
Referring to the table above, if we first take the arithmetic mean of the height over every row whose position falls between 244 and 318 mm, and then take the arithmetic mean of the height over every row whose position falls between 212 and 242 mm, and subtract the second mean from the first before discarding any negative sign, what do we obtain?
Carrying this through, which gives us 21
